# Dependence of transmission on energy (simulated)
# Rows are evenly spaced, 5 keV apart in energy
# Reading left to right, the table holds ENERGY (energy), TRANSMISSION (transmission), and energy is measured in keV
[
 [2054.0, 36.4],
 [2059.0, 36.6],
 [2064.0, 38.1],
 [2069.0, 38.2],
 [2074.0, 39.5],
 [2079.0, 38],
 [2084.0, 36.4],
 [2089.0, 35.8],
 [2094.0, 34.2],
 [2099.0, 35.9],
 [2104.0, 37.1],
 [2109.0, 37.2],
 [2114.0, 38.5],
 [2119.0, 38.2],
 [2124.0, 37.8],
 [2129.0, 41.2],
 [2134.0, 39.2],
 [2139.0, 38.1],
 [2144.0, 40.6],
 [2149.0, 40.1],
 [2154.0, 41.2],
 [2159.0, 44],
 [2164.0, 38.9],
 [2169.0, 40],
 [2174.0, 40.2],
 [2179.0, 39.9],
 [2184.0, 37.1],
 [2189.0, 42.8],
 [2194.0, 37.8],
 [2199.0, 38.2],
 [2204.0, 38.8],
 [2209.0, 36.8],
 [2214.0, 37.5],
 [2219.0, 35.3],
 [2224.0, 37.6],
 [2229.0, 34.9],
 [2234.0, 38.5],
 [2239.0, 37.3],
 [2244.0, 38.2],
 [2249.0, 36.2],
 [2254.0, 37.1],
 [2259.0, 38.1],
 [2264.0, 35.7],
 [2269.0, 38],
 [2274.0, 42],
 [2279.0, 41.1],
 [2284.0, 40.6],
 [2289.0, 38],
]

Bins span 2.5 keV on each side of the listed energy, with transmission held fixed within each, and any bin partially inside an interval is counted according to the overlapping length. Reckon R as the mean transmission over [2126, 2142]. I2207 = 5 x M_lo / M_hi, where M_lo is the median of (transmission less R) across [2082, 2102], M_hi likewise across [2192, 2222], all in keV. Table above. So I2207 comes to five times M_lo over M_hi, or 10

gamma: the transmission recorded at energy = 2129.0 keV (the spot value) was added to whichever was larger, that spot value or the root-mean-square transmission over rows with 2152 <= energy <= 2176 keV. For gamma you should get 82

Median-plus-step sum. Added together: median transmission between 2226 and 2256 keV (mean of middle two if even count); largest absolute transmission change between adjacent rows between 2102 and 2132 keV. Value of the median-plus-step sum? 40.6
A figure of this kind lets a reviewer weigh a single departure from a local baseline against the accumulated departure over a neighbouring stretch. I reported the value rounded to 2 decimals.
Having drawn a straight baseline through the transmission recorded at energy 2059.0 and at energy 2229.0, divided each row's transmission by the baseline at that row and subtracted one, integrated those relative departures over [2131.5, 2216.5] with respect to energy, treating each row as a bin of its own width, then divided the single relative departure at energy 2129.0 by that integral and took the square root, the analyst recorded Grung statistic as 0.12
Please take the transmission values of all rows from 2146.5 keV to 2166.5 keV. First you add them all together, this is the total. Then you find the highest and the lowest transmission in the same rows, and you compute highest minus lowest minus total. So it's -159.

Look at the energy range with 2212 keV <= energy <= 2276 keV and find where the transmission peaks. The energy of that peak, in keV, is 2274.0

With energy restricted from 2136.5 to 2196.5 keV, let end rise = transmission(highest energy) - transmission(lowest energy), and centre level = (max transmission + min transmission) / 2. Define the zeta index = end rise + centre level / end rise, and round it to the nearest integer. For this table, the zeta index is -135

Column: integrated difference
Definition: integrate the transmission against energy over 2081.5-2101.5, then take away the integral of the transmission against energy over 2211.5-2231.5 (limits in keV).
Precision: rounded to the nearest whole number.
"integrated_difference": -15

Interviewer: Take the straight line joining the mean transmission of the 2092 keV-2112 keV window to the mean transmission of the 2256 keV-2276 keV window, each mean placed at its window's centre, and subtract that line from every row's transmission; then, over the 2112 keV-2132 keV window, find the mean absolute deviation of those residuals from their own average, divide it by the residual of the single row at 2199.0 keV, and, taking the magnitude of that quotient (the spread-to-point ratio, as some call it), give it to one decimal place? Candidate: 1.5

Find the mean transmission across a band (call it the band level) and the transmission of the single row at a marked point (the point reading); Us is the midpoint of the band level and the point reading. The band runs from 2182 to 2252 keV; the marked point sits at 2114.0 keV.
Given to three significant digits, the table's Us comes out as 38.1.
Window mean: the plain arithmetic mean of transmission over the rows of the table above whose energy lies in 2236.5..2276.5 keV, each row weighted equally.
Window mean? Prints 37.8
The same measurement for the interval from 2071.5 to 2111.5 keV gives 36.8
